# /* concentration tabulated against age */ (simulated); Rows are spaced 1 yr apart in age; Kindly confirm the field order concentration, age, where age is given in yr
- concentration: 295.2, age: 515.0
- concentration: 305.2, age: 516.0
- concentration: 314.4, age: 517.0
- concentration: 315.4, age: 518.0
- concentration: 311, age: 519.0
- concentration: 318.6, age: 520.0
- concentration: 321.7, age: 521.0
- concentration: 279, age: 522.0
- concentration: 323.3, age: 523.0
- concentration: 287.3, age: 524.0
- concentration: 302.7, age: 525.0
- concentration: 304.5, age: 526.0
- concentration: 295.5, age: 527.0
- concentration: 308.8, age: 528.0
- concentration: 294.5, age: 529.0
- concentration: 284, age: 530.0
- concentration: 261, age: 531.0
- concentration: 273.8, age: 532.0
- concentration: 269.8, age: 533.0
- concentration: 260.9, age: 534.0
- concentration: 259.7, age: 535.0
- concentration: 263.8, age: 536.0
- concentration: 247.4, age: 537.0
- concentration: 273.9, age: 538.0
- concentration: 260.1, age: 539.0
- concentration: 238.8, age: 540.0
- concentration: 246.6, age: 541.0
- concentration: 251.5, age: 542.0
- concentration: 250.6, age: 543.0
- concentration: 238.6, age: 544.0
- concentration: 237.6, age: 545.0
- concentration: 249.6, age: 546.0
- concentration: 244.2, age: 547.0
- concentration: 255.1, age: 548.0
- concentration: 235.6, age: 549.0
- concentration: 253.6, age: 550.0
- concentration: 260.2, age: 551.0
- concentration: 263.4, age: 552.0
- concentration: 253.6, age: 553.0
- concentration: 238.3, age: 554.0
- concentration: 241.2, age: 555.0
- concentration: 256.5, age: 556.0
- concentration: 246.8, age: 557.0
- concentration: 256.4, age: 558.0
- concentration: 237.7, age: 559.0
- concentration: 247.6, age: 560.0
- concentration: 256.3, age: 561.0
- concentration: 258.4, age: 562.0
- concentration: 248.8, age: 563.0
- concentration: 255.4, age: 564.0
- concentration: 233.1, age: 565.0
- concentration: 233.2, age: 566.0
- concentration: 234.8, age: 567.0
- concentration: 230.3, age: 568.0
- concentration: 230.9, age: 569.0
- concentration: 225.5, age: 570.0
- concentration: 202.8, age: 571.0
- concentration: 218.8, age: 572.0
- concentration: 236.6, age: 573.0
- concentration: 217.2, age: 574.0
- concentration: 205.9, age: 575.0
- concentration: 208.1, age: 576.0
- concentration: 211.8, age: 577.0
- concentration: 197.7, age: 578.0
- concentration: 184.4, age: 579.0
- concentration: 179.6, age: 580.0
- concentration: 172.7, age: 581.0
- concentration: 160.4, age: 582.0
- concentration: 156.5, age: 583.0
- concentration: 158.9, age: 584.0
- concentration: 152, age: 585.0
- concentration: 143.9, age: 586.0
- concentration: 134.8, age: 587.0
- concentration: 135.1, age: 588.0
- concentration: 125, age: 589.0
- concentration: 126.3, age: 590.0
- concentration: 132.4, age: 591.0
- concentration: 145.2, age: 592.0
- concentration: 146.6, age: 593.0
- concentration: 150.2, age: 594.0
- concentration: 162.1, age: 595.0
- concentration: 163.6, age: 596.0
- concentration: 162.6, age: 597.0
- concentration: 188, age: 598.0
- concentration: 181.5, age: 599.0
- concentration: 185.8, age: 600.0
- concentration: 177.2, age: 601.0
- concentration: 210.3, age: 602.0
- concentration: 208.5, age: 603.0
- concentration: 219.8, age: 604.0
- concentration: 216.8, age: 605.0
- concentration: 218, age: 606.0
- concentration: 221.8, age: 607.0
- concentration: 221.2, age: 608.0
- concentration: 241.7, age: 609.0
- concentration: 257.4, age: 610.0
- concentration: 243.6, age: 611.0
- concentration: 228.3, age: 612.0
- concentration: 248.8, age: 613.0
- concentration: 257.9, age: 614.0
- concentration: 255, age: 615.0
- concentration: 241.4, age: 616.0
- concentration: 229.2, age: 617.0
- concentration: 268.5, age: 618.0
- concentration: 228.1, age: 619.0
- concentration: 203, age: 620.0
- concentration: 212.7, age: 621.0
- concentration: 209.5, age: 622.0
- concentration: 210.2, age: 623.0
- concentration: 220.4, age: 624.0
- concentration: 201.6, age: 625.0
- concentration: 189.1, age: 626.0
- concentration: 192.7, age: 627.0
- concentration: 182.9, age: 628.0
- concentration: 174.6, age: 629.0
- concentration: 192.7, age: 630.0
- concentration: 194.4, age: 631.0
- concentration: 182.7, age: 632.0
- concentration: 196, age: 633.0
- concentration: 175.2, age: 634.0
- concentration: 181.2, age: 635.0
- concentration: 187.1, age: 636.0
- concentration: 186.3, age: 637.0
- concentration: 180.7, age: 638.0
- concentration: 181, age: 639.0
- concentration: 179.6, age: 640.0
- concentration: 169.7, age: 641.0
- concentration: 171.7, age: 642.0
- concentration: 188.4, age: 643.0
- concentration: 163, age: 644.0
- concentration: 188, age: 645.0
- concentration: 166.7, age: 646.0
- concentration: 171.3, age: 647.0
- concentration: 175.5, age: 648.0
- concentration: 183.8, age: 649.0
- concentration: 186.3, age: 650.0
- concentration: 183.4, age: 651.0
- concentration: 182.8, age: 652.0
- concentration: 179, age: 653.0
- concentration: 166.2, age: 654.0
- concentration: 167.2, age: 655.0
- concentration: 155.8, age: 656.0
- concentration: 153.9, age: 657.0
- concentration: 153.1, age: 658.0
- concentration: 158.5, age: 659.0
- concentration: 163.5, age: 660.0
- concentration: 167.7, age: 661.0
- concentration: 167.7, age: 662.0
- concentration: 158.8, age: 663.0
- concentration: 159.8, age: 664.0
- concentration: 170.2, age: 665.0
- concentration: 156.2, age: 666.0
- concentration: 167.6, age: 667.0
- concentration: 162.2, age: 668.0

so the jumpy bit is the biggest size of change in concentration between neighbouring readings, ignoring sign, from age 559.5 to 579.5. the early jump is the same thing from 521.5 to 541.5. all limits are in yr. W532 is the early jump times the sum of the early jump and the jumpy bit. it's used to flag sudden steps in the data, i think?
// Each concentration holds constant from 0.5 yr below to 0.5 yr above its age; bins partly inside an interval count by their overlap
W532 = 2968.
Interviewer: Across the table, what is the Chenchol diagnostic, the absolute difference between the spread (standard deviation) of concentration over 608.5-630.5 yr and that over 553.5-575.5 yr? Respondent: 11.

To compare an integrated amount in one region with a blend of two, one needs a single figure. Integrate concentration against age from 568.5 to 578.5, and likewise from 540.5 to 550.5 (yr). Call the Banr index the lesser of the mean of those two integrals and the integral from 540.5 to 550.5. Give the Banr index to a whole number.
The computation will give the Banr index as 2309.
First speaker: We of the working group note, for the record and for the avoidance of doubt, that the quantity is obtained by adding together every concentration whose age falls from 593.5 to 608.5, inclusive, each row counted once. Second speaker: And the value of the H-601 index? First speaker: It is 2887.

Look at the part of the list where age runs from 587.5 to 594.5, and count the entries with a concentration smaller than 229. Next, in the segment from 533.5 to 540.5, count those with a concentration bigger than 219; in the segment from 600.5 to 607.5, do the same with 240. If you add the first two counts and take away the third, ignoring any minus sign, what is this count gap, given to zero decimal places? 14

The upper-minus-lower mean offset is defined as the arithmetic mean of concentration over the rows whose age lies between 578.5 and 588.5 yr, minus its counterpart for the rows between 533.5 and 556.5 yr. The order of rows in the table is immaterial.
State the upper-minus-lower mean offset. -94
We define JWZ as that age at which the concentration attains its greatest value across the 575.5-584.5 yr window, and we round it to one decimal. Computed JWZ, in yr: 577.0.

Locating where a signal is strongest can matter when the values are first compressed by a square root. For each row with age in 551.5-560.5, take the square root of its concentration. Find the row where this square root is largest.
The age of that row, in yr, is 552.0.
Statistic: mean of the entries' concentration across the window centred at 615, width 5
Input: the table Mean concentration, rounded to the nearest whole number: 246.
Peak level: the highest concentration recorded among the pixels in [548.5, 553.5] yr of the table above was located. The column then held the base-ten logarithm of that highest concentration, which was 2.42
